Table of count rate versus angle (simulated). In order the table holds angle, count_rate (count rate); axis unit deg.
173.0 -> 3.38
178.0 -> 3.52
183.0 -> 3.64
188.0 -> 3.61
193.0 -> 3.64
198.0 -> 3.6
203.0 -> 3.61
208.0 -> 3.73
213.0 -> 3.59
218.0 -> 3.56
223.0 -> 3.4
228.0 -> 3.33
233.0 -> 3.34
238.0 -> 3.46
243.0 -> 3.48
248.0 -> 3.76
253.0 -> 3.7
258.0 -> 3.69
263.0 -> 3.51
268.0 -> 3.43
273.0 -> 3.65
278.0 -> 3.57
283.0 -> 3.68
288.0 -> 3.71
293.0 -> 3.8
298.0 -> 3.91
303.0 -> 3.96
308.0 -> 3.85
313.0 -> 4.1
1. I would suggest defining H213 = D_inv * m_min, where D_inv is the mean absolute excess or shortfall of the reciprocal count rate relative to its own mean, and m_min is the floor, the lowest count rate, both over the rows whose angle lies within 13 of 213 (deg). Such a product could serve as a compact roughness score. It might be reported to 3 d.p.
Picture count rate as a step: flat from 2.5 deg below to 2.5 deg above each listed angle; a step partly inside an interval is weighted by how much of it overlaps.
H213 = 0.021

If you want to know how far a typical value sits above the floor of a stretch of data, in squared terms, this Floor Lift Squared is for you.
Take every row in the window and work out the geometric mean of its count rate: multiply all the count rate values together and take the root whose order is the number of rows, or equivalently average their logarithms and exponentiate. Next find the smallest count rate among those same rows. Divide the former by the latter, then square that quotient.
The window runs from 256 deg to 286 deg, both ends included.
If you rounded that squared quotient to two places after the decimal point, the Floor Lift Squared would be 1.09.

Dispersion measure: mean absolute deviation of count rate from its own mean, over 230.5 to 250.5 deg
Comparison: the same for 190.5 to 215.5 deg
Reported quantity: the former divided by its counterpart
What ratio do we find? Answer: 3.1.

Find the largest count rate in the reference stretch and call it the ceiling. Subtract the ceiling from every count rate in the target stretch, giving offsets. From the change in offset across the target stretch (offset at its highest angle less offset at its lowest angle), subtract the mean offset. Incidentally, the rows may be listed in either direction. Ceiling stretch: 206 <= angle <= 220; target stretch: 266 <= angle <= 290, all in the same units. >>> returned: 0.40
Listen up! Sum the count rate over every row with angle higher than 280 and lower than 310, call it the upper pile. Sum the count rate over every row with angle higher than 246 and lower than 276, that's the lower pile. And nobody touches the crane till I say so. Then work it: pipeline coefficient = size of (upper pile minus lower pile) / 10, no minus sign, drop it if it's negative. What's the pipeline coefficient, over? 0.12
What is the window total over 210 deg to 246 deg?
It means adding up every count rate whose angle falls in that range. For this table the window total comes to 24.2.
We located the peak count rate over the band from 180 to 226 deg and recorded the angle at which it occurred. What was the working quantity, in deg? 208.0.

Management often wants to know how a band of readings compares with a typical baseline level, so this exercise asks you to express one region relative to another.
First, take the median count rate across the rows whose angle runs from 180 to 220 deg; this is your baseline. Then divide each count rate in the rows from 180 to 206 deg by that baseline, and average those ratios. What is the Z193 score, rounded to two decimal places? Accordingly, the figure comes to 1.00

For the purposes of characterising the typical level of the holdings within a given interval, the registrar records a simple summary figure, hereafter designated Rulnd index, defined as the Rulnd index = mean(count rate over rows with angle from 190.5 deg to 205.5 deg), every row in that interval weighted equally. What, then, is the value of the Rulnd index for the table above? 3.62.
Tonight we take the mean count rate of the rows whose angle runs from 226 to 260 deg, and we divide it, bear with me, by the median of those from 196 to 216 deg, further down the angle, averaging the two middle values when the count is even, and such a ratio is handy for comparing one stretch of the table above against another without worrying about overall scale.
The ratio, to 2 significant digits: 0.98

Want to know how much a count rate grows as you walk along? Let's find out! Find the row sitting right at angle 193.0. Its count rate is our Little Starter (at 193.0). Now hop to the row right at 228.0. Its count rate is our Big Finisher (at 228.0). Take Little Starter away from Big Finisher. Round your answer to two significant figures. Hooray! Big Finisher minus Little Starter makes -0.31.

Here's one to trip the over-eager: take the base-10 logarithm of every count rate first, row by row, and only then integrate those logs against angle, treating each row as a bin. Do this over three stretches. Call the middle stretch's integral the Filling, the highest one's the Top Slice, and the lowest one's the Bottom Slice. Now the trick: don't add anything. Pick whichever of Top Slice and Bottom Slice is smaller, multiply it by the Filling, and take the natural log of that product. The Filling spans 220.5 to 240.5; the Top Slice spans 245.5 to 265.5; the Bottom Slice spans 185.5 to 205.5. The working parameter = 4.772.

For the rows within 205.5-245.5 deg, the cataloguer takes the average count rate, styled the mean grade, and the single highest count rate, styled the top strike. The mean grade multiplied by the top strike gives 13.0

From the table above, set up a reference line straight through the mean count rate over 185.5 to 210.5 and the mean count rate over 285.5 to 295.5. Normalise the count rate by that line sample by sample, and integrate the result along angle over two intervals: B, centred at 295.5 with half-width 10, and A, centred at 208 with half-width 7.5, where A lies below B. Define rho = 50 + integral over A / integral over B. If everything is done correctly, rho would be 50.7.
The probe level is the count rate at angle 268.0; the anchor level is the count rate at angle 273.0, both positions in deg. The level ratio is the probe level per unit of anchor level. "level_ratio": 0.94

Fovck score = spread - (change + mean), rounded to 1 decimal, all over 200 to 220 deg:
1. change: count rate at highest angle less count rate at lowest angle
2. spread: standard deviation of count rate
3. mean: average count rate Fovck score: -3.5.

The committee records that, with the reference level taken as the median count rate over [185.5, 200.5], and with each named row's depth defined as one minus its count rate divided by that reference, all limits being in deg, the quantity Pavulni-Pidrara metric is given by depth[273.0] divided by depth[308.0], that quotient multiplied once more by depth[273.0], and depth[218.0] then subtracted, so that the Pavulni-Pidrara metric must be -0.02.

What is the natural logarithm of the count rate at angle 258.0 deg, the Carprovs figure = 1.31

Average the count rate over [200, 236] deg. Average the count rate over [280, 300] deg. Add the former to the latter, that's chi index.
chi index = 7.28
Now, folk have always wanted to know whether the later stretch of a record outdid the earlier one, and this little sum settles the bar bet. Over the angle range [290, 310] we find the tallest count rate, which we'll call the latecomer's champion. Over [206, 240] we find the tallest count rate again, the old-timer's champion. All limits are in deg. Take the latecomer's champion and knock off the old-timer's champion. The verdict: 0.23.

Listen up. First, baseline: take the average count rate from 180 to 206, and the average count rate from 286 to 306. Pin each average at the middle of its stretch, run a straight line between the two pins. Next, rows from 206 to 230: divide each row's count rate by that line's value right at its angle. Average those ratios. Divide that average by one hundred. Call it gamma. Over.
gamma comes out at 0.0096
